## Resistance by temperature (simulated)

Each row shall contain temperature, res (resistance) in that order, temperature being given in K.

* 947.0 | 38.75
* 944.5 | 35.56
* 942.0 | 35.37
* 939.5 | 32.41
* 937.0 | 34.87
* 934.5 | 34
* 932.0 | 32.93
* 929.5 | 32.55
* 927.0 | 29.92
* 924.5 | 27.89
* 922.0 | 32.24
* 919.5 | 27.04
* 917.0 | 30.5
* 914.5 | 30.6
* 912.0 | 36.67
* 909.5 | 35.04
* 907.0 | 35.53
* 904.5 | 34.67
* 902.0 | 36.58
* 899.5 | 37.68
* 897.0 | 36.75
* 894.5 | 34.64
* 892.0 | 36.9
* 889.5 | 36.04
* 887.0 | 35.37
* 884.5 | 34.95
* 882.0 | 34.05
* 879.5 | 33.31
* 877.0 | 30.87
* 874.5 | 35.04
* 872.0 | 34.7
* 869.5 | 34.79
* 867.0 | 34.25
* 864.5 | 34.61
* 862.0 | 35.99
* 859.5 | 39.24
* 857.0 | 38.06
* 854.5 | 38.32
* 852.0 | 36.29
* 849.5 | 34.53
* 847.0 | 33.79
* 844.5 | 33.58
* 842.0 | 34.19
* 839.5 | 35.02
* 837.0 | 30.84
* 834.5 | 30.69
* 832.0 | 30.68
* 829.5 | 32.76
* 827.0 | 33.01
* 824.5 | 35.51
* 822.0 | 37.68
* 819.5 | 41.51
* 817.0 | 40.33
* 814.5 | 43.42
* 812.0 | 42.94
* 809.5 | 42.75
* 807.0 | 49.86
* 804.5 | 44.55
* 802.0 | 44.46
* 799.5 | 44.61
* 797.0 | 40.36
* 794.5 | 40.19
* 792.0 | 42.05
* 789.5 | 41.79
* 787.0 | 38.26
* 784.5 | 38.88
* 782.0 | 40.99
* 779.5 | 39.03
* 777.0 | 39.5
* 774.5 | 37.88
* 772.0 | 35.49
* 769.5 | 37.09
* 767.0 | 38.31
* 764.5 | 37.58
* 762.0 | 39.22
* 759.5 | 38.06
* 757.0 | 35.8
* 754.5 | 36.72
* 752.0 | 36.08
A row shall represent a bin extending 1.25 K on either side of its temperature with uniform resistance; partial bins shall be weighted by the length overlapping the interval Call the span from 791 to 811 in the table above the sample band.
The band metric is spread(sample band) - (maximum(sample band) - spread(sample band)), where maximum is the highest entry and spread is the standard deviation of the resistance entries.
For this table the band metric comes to -44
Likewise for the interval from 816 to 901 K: -36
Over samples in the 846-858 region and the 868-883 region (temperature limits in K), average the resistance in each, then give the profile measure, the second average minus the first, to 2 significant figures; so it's -2.4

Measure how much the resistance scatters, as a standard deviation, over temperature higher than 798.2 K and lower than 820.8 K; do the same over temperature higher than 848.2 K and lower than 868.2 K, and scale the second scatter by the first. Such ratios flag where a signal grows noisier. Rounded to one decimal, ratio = 0.7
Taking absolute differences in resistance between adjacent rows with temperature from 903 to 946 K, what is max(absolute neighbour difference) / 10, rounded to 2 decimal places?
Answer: 0.61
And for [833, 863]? 0.42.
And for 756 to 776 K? 0.24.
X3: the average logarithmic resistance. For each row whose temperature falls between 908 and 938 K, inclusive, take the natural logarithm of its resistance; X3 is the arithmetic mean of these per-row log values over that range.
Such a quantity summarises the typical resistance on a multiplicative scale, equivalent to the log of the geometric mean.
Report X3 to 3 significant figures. 3.46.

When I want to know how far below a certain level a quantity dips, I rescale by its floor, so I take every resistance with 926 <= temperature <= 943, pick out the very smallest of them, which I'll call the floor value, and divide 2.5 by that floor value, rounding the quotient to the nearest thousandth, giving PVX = 0.084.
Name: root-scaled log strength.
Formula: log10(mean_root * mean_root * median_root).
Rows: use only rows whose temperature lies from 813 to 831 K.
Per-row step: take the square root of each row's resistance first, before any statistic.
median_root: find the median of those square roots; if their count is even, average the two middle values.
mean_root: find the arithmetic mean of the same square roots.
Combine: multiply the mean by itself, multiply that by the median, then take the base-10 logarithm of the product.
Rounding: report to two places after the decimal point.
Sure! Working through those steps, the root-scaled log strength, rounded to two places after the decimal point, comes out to 2.36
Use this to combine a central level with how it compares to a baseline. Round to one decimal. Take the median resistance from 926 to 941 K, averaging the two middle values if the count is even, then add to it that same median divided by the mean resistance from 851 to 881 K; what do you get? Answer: 33.7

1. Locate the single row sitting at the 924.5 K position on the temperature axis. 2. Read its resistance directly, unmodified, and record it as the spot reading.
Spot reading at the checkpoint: 27.89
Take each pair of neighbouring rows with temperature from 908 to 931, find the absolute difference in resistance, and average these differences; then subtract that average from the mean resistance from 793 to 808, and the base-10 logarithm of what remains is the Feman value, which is 1.61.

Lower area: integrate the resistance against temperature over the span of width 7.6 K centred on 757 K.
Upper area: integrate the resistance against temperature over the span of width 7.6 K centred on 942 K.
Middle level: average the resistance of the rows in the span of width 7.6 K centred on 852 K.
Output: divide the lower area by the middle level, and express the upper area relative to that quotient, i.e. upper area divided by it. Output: 34.0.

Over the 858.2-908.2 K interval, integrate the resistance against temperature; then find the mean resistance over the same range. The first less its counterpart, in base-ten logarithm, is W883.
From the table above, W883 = 3.24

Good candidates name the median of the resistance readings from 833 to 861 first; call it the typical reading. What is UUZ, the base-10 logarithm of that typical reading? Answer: 1.54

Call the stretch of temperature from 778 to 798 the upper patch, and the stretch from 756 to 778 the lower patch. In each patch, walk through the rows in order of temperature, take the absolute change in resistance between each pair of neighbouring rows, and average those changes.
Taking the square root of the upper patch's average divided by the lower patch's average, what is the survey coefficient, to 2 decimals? 0.98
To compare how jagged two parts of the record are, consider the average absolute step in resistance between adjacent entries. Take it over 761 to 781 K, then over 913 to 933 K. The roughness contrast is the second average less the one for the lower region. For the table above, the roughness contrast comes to 1.2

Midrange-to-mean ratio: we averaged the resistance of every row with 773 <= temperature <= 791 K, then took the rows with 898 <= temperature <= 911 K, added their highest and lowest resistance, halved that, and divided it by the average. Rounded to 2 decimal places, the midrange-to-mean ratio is 0.92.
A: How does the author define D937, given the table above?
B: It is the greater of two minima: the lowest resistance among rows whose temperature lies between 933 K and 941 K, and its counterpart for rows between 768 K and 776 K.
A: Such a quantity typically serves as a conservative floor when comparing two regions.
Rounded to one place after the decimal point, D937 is 35.5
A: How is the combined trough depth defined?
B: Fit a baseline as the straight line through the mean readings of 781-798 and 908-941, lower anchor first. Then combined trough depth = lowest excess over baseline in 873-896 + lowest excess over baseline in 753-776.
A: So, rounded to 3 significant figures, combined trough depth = -10.7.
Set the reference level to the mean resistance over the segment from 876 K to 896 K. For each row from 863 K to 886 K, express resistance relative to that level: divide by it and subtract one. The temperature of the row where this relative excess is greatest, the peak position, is 874.5 K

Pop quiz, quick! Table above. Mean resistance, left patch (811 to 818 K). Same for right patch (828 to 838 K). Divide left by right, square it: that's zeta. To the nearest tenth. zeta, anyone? 1.8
